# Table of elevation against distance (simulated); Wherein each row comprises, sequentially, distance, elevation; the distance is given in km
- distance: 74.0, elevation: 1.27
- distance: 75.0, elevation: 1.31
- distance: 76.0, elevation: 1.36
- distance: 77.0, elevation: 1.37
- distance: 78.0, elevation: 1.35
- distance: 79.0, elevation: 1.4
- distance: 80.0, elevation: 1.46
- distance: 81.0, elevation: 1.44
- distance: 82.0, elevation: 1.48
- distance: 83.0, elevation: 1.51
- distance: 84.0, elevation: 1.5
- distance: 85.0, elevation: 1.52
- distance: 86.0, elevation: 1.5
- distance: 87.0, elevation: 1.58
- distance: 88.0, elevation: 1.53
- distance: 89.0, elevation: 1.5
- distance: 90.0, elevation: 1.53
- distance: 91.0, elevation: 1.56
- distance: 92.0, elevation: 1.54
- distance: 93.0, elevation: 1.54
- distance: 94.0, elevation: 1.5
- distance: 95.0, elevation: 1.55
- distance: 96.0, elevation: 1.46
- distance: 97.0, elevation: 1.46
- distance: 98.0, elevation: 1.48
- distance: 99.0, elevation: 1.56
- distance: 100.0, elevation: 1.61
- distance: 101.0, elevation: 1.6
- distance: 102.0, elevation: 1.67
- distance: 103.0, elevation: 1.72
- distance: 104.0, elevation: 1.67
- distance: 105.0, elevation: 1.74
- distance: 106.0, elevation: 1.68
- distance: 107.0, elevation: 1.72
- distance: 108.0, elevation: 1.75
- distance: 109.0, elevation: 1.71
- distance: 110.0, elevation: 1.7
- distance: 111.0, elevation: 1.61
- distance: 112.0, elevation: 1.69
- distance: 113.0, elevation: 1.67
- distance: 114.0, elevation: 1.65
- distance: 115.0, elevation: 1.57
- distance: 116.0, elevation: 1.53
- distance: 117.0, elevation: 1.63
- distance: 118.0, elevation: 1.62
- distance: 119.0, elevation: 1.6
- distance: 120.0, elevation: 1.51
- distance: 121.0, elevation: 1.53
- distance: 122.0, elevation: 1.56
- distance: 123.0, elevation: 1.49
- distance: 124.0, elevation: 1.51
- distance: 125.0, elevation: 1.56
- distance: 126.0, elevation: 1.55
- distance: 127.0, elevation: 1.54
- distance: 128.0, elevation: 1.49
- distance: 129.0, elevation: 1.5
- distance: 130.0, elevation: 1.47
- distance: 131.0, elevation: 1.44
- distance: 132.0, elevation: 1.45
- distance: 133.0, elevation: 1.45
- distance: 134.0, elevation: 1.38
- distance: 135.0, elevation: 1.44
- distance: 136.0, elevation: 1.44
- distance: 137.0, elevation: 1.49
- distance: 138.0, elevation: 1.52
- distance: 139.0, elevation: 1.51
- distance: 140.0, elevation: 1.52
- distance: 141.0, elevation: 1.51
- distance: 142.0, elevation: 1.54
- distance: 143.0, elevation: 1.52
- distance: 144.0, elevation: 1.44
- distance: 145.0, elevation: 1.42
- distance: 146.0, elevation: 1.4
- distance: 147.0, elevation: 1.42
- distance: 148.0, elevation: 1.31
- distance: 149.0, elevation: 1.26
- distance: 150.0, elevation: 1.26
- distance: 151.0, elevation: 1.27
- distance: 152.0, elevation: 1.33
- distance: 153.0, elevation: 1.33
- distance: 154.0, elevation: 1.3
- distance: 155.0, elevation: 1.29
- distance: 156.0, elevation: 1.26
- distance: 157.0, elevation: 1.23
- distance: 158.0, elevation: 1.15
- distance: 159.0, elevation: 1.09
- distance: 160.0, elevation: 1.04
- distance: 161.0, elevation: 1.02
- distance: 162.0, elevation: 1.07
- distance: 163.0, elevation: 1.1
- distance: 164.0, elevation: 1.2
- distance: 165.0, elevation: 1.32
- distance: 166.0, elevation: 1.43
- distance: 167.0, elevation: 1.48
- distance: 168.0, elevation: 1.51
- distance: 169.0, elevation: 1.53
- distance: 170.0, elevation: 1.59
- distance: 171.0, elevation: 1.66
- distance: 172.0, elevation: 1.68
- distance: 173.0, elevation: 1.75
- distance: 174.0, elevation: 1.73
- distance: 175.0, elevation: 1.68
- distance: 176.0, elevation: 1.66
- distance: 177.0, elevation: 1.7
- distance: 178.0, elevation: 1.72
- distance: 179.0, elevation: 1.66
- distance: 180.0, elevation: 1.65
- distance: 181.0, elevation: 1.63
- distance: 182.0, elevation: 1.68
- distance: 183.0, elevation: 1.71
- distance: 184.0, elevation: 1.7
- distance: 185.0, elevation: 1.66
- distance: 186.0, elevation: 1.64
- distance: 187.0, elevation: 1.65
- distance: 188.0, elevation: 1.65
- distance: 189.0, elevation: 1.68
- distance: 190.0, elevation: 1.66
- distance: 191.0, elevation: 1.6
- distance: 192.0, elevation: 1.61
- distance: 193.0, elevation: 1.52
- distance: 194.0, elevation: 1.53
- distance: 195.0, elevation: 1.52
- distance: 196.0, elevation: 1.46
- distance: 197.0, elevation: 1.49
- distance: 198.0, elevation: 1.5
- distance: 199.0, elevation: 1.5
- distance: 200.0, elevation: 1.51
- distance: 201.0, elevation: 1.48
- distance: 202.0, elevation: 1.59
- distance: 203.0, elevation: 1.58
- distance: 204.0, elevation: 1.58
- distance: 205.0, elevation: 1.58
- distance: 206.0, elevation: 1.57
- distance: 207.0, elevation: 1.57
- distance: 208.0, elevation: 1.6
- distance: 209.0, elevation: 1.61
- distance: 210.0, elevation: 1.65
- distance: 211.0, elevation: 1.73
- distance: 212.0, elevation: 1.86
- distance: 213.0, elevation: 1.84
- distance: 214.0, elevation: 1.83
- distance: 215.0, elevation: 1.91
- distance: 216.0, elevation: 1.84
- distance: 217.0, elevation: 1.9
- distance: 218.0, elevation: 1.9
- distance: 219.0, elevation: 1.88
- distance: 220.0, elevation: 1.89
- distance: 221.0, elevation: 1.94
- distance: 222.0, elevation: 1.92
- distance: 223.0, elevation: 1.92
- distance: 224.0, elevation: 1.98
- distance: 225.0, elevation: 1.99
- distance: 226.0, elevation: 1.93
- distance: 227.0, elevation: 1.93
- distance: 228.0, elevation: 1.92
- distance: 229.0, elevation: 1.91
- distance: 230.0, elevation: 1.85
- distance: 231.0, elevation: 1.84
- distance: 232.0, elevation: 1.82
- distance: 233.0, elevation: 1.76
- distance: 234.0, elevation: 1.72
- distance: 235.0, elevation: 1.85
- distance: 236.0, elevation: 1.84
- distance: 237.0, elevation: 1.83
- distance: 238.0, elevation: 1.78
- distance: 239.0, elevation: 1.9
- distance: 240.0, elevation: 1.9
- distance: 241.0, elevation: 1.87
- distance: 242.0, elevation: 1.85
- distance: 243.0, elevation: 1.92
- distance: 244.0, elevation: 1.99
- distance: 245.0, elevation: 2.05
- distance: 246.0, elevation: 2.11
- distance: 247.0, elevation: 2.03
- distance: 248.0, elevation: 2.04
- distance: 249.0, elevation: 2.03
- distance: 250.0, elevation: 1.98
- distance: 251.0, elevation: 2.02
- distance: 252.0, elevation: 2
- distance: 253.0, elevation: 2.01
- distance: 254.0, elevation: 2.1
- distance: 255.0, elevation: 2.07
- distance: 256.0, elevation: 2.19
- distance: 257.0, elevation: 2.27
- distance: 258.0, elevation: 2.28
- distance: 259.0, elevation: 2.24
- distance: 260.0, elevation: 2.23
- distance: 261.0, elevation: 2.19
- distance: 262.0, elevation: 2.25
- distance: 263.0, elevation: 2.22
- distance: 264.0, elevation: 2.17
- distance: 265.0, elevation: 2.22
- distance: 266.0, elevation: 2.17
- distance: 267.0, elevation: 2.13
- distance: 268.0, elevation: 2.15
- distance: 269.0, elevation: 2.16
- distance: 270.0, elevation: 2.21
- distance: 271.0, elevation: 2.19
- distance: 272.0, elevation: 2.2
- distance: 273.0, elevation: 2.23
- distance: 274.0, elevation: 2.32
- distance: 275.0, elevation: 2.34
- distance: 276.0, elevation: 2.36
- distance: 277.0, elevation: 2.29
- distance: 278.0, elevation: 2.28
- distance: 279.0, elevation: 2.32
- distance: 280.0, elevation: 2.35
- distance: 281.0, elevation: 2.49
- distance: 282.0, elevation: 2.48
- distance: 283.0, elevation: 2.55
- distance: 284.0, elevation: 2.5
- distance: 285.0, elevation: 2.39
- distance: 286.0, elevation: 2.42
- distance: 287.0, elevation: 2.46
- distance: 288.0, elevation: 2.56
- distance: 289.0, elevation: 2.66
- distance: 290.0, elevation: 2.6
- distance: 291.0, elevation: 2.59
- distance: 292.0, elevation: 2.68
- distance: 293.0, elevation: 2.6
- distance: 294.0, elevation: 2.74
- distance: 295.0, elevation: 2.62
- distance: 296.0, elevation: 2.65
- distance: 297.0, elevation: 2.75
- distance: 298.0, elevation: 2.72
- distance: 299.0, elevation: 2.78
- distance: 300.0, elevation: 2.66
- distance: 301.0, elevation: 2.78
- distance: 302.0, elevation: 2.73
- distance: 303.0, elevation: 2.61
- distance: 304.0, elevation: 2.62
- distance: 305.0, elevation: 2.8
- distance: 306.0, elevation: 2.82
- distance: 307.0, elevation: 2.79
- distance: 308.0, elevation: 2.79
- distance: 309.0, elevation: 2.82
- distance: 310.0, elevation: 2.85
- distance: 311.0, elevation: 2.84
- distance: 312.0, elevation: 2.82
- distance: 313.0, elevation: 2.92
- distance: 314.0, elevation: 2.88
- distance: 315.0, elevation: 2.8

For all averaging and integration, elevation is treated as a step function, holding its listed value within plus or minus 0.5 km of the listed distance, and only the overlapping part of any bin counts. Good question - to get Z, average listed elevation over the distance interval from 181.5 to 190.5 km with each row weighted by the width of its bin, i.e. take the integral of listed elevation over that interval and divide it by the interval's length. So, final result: 1.67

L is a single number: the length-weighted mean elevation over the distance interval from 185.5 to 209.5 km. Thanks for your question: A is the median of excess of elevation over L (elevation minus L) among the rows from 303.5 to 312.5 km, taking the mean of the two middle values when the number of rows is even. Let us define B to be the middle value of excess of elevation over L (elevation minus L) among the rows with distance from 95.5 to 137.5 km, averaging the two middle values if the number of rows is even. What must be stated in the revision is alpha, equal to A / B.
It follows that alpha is -125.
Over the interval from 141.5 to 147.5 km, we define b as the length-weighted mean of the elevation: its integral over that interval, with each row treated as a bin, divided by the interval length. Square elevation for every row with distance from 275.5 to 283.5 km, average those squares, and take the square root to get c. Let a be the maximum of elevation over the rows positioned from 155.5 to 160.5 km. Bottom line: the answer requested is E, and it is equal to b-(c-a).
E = 0.3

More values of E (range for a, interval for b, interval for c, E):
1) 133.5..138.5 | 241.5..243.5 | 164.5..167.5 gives 2.0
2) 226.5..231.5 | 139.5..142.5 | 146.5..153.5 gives 2.1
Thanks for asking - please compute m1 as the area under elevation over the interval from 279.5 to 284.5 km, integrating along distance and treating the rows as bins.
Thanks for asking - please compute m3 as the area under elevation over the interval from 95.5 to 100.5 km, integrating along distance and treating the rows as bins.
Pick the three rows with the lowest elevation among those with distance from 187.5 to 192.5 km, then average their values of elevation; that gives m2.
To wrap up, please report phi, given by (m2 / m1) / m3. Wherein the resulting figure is 0.017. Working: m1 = 12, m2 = 1.62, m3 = 7.6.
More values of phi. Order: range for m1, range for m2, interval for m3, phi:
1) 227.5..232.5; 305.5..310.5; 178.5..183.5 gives 0.036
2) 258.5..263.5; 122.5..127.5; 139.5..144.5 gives 0.018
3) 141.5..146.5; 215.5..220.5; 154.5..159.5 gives 0.042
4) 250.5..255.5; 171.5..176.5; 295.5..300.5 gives 0.012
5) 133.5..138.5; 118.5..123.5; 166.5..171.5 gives 0.027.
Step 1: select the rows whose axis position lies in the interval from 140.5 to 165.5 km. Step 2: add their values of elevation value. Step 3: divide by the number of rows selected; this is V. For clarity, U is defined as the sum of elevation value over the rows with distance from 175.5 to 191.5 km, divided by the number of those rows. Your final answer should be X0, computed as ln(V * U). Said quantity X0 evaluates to 0.76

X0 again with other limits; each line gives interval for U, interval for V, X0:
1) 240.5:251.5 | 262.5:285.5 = 1.52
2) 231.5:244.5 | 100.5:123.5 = 1.11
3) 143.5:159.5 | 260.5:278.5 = 1.06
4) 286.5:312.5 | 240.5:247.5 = 1.68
